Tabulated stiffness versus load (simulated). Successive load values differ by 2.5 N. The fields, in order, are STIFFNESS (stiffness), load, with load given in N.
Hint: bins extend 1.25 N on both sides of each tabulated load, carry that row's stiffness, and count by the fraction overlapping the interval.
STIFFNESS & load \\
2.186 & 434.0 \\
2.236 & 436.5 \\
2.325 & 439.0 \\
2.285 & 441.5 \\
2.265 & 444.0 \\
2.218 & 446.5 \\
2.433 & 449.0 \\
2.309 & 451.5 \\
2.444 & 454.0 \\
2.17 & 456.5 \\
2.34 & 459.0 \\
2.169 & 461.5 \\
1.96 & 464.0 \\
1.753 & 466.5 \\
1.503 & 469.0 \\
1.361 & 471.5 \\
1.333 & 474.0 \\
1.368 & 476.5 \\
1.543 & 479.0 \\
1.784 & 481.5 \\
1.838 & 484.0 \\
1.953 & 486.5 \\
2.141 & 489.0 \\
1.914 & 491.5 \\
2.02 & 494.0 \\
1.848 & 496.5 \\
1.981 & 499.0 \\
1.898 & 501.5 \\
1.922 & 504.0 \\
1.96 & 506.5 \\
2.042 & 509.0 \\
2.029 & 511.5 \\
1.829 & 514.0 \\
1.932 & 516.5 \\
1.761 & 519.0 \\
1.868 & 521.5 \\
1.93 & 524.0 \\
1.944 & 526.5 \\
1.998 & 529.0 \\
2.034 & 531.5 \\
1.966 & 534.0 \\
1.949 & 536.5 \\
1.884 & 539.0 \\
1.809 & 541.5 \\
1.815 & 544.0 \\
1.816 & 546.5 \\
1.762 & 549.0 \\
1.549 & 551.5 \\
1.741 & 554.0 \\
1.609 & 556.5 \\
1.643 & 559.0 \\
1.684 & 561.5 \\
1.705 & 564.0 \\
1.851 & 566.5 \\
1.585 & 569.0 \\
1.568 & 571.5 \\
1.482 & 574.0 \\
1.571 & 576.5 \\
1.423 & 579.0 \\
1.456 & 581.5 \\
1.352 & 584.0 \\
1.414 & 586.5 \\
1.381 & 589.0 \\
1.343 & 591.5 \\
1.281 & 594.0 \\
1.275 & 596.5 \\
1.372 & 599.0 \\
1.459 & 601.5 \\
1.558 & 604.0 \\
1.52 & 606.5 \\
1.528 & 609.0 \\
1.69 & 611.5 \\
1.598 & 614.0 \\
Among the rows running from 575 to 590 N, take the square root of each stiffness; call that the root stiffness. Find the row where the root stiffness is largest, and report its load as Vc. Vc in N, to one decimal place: 576.5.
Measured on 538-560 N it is 539.0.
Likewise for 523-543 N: 531.5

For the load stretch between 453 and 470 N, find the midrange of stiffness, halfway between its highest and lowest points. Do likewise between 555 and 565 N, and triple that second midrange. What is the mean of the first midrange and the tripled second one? 3.5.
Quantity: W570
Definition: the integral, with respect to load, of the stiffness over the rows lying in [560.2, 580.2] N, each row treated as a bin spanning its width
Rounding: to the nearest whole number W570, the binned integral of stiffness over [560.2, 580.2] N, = 32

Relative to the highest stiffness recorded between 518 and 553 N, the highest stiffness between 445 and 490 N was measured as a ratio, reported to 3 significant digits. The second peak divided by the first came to 1.20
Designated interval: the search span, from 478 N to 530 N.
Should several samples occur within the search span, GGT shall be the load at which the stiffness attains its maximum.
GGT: 489.0 N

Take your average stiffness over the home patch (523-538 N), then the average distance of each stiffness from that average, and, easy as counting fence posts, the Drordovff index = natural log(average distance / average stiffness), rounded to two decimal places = -4.17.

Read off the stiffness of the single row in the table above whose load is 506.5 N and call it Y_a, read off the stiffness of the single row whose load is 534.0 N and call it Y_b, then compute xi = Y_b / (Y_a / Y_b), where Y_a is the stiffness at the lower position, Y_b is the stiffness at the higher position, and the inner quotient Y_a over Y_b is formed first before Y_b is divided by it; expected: 2.0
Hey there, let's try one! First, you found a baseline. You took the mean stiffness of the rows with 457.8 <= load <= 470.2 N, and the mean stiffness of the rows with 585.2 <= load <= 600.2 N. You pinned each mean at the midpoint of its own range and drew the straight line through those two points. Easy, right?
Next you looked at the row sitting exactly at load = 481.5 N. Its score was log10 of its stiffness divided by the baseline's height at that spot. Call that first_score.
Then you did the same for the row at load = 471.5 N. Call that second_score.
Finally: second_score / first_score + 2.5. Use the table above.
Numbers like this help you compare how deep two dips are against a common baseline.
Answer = 10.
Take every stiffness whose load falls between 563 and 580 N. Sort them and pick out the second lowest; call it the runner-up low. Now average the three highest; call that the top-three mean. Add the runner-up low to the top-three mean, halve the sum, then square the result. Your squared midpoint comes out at 2.55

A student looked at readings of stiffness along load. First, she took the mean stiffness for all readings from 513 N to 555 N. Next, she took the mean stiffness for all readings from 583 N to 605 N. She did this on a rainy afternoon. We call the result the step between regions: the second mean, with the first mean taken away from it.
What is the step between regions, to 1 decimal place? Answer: -0.5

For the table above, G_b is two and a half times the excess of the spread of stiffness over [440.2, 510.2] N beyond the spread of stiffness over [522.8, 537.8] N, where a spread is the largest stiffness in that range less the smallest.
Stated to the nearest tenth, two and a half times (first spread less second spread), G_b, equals 2.5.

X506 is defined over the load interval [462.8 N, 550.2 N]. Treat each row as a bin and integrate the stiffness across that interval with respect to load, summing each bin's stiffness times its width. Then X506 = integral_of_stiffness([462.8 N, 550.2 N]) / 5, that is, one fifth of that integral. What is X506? 32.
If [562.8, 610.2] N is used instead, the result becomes 14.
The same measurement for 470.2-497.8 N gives 10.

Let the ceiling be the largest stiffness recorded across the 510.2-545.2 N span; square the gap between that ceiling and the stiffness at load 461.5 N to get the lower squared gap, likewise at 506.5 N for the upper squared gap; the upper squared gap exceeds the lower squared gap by 0.0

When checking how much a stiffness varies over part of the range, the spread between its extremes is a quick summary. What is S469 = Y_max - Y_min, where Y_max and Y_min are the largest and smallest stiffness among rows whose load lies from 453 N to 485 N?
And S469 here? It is 1.11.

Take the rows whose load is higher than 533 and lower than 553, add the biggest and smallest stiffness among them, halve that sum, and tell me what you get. 1.76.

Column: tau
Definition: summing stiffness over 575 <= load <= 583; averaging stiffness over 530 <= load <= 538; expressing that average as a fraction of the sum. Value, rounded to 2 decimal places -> 0.45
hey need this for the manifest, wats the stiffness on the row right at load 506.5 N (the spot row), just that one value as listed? 1.96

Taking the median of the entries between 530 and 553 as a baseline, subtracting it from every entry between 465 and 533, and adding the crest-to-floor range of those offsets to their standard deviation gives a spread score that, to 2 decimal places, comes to 1.03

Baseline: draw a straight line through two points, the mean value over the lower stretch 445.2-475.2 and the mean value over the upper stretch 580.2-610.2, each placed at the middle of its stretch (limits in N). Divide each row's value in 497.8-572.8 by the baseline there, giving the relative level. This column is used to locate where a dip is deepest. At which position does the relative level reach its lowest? 551.5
